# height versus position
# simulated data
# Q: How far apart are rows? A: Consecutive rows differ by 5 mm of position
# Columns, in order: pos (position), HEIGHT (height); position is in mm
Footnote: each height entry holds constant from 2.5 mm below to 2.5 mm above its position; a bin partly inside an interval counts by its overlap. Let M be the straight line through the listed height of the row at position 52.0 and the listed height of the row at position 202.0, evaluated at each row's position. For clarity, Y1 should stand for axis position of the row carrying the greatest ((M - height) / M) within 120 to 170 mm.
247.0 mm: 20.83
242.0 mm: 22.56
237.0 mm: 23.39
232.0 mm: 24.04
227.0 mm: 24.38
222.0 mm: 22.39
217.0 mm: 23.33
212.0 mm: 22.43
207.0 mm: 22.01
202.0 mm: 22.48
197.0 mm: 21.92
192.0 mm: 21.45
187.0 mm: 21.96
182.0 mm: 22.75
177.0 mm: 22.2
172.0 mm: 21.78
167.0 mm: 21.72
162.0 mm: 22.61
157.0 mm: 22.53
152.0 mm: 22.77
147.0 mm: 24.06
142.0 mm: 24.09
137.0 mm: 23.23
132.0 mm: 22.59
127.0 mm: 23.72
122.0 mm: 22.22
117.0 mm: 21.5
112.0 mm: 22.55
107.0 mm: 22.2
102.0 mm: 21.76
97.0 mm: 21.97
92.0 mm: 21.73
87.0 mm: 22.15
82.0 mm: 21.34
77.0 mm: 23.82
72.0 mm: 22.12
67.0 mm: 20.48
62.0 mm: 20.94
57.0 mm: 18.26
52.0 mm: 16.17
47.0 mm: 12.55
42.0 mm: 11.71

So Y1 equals 167.0 mm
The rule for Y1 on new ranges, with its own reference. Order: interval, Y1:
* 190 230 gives 222.0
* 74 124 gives 117.0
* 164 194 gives 192.0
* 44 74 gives 47.0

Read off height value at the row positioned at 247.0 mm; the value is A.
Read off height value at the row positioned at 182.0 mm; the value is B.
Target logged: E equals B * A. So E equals 474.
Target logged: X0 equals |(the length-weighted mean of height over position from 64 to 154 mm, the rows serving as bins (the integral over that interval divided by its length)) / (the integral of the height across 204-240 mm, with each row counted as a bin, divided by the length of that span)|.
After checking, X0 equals 0.97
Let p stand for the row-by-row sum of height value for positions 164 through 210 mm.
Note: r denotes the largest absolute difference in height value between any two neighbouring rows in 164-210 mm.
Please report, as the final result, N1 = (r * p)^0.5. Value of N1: 12.5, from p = 198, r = 0.8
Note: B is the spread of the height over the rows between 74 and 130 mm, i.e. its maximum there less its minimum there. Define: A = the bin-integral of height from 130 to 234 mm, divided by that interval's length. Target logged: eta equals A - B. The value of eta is 20.2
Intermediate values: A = 22.7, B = 2.5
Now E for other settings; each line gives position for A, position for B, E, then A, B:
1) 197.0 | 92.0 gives 476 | 21.92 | 21.73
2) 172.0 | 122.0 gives 484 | 21.78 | 22.22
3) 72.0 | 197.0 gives 485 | 22.12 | 21.92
